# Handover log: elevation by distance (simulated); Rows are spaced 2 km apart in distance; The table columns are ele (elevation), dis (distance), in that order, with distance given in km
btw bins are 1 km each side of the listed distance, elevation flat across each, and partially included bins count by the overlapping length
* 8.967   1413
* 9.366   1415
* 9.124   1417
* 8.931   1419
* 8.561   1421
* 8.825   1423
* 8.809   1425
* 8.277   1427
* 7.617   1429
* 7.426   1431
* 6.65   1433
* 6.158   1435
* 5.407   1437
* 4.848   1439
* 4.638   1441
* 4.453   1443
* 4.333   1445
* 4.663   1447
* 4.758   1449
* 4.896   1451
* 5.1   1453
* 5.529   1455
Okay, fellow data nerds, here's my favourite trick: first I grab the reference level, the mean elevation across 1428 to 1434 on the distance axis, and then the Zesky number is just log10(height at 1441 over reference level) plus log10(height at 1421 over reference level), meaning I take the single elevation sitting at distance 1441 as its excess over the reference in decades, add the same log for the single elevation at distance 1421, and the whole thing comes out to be -0.12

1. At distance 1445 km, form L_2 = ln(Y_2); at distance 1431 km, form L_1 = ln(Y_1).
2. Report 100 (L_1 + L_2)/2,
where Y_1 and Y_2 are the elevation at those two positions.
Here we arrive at 174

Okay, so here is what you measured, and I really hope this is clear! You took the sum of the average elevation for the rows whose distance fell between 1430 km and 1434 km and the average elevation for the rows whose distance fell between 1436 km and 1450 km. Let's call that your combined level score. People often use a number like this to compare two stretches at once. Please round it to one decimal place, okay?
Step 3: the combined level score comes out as 11.8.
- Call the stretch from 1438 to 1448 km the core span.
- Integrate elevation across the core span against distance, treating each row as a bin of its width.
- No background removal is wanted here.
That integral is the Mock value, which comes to 46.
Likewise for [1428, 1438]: 67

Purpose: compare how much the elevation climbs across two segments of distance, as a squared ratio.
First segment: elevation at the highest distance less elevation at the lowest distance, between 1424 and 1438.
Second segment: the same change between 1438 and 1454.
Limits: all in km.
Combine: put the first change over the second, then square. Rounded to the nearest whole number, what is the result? 182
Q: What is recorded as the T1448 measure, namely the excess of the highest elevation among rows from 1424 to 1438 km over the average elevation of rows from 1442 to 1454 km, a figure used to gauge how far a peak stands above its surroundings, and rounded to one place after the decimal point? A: 4.1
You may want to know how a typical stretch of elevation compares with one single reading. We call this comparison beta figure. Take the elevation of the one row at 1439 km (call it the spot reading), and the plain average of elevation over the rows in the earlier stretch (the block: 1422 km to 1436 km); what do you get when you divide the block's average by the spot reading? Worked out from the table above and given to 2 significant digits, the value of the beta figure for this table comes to 1.6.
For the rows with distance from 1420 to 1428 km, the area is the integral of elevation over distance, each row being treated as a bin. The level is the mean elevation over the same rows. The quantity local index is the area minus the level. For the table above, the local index 60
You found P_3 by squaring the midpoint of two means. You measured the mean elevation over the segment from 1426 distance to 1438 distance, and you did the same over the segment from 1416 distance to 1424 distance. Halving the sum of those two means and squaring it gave 62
